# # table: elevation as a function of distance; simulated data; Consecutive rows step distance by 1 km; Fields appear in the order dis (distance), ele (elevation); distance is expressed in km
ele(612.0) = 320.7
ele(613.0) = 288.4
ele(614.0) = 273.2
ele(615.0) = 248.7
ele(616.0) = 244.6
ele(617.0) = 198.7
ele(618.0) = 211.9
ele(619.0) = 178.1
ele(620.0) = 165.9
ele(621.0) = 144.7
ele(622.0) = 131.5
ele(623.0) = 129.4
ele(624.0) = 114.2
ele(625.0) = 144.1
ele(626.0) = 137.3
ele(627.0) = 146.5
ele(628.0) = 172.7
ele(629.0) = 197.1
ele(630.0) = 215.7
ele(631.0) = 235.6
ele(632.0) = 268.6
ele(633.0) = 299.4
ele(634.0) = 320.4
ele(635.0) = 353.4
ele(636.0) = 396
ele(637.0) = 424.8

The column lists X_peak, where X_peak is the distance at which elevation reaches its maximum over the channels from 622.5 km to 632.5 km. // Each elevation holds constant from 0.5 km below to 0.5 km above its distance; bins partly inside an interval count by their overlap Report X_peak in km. 632.0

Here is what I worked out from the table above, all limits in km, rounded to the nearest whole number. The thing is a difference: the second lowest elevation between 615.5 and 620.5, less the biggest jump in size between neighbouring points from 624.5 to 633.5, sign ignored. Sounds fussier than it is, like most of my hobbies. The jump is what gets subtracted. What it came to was 145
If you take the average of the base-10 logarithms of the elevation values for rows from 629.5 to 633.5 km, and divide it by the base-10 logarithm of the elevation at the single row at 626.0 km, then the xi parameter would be 1.12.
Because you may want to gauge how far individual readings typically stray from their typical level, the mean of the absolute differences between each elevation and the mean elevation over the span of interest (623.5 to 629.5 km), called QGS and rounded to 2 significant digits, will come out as 22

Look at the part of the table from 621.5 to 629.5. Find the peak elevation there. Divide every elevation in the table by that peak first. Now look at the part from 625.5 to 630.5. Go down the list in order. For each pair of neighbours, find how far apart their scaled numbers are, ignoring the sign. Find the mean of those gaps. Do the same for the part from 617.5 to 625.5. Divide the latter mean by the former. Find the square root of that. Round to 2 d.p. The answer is 0.96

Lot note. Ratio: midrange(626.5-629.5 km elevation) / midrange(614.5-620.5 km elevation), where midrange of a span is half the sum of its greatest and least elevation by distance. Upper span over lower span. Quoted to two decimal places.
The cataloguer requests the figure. 0.83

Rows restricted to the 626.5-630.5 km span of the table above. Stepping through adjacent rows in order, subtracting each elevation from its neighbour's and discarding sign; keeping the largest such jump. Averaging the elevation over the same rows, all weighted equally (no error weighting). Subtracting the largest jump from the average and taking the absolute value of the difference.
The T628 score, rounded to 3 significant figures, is 157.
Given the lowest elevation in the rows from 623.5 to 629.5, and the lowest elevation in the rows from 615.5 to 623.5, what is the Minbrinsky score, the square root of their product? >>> 122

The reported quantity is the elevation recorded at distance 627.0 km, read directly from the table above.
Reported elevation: 146.5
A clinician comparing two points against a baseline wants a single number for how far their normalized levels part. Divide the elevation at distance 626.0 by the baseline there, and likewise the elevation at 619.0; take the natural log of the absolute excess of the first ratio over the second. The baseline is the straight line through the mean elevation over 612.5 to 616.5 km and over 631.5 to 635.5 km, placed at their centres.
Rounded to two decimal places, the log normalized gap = -1.73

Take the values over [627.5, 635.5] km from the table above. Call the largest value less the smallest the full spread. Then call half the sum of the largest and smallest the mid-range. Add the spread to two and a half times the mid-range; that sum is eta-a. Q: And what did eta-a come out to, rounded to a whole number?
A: 838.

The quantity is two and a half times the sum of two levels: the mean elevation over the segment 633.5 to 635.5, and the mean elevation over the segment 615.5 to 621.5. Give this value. 1319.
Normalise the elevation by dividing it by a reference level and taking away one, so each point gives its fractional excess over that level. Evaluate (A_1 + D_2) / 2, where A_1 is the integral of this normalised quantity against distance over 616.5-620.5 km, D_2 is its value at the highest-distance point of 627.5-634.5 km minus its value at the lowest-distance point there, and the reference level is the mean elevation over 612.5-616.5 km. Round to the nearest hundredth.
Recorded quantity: -0.29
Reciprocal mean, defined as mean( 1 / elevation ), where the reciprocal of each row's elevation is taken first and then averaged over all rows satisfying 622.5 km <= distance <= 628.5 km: 0.0072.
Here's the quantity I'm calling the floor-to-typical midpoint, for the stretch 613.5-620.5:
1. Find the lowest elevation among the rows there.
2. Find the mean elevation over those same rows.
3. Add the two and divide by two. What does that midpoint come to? 192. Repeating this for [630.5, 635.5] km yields 266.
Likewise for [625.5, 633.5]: 173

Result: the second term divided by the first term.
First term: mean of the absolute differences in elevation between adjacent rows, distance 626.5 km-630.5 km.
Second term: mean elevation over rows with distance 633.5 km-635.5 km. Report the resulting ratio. 15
